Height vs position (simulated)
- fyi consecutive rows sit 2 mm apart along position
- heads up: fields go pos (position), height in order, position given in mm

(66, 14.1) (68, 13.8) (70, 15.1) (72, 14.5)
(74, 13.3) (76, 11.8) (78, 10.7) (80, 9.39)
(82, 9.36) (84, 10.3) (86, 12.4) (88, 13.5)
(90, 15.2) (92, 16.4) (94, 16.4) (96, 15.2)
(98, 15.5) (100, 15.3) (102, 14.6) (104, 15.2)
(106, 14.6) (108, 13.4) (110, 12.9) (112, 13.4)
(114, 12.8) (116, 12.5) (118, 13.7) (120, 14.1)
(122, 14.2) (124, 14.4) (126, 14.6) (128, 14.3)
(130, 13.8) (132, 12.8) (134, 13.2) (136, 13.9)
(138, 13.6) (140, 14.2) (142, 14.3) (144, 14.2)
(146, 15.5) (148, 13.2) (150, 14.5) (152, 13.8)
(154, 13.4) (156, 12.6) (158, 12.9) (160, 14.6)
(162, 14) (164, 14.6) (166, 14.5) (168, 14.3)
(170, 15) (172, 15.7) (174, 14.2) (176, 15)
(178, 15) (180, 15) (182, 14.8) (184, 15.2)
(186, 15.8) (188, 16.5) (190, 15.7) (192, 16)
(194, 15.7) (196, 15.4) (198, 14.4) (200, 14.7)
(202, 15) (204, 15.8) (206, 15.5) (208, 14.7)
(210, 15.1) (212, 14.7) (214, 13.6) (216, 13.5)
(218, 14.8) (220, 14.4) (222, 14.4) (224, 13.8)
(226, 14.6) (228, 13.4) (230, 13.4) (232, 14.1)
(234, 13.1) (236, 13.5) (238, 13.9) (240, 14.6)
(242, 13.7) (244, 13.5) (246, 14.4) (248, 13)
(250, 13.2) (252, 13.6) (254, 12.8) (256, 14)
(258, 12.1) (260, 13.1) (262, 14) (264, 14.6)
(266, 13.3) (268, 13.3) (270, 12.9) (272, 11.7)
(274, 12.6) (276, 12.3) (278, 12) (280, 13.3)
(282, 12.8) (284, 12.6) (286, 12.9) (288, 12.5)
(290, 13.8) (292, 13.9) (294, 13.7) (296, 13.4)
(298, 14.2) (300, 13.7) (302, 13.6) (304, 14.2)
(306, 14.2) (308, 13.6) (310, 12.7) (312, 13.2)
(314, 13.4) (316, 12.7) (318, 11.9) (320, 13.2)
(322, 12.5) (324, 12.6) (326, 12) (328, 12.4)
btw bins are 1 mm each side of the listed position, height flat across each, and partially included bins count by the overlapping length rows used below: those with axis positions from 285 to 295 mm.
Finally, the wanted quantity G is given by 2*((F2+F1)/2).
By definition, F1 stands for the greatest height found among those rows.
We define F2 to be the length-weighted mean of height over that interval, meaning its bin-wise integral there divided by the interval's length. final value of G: 27.3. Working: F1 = 13.9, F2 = 13.4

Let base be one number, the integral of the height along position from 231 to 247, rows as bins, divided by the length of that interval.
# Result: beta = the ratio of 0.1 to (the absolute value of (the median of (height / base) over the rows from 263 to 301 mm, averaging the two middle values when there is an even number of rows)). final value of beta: 0.104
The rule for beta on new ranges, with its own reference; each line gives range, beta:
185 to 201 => 0.088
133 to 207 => 0.095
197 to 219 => 0.094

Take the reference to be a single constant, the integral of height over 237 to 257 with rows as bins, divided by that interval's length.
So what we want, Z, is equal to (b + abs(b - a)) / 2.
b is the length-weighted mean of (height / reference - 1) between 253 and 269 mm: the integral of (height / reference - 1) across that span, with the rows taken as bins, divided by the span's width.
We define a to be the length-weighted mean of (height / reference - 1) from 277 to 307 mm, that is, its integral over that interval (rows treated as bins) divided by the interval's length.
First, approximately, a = -0.021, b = -0.02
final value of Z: -0.009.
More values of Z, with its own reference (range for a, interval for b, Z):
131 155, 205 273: 0.008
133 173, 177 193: 0.118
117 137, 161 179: 0.067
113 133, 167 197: 0.116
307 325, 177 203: 0.150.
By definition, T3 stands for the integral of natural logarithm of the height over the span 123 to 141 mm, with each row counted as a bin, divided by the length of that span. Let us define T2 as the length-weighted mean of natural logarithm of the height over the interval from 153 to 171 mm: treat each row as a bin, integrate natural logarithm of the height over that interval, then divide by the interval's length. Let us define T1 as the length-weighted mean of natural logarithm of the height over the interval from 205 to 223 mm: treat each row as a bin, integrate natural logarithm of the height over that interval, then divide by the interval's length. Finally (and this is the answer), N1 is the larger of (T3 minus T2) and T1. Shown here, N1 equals 2.67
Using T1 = 2.67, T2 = 2.64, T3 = 2.63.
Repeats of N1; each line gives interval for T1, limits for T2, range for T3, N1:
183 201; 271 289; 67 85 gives 2.74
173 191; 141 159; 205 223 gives 2.72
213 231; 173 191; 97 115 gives 2.64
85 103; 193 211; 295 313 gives 2.70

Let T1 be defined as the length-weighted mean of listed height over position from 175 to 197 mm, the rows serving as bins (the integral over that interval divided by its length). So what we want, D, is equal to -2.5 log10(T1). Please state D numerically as -2.97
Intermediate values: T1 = 15.5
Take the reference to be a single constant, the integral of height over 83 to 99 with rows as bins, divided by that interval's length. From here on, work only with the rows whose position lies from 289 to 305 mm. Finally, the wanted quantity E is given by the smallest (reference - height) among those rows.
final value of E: 0.2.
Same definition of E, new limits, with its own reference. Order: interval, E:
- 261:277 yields -0.2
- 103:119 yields -0.8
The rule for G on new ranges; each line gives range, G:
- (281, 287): 25.7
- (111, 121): 27.4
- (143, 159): 29.3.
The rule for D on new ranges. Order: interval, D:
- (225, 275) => -2.82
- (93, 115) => -2.90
